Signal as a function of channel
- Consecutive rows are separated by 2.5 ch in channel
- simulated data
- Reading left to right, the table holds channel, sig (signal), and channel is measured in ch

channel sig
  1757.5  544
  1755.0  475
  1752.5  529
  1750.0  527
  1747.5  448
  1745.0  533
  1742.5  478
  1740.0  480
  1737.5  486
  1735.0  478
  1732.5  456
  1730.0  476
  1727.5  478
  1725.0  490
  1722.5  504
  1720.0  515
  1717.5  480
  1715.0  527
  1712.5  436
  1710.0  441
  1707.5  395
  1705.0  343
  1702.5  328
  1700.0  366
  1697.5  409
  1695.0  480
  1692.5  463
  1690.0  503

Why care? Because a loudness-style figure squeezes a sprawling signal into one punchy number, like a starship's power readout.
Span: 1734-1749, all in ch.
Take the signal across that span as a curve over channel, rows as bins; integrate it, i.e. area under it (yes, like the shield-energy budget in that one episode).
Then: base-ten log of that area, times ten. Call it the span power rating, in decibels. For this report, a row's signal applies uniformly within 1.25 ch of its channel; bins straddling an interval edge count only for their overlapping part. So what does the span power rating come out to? 38.6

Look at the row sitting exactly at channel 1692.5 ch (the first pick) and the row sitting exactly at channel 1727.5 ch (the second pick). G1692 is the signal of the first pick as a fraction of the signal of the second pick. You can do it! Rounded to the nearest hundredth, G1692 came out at 0.97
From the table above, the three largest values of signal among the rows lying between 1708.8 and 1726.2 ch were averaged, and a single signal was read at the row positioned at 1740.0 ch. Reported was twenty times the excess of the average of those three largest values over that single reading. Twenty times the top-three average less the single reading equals 707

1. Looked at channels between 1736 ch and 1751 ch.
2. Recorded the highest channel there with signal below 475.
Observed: 1747.5 ch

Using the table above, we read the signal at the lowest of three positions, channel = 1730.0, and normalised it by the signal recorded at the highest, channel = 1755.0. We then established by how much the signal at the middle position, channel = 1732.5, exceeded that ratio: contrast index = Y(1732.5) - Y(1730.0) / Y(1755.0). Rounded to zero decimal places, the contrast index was 455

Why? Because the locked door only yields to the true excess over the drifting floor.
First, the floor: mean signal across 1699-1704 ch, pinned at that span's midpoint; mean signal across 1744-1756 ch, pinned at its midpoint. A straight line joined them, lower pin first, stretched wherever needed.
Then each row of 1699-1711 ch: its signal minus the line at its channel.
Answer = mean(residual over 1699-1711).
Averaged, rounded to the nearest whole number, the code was 16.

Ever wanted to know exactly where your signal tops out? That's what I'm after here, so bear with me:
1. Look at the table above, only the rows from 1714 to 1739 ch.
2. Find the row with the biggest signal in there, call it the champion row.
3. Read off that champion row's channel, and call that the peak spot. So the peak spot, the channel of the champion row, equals 1715.0 ch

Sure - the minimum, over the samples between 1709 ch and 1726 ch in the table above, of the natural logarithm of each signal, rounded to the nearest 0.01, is 6.08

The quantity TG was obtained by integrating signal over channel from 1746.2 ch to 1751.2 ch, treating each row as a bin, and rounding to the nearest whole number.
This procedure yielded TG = 2438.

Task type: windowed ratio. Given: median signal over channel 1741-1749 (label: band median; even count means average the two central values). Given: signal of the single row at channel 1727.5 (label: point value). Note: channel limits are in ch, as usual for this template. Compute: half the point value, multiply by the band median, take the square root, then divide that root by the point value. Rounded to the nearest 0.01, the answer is 0.71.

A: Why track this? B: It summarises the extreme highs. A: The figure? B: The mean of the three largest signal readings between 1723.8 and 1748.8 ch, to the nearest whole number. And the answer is 503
